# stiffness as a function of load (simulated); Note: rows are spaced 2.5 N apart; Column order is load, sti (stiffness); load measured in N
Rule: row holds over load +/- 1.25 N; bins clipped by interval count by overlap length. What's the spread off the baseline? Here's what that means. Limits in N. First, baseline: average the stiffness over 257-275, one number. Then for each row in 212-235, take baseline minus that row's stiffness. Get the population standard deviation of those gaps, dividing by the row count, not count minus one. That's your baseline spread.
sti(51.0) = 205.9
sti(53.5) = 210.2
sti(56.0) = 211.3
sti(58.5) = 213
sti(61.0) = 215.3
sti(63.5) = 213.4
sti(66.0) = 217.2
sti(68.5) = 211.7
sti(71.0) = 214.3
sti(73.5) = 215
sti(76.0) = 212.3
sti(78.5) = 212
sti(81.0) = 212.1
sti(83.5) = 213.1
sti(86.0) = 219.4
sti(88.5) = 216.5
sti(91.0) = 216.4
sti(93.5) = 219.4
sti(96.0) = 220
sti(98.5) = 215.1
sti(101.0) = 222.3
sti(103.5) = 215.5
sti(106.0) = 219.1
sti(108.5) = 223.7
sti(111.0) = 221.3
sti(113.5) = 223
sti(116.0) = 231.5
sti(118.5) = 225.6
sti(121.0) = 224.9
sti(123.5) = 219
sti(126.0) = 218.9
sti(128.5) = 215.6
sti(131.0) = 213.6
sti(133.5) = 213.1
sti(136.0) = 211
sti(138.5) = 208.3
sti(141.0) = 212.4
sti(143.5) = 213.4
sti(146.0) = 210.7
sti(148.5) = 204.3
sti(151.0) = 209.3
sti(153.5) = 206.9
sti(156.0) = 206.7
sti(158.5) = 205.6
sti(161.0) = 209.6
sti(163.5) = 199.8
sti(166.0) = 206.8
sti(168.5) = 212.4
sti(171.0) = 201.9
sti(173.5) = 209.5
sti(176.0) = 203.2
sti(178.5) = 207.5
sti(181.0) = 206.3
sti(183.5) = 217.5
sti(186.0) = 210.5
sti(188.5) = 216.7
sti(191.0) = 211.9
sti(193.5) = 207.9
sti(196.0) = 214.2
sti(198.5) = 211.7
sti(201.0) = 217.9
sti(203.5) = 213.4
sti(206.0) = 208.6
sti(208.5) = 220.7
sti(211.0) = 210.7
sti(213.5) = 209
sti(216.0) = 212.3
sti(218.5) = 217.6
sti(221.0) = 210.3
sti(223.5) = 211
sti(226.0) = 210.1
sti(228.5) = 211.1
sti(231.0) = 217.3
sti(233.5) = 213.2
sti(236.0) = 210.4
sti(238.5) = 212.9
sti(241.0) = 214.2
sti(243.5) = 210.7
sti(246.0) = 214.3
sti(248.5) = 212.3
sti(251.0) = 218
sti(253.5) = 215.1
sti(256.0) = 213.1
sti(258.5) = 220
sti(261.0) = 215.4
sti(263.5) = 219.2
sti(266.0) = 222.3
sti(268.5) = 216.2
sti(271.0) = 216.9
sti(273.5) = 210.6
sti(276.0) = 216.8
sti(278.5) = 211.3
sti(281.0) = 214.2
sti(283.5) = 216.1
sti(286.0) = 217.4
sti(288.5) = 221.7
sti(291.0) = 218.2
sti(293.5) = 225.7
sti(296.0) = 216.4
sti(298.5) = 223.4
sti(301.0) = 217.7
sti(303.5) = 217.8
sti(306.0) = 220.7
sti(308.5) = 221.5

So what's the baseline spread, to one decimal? 2.9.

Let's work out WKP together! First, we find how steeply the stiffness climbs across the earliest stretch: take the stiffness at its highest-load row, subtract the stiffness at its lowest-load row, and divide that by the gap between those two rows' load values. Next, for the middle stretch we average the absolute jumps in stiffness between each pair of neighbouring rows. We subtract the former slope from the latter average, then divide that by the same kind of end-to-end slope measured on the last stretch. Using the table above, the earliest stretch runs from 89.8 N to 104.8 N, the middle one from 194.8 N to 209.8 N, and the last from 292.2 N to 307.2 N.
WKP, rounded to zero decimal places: -15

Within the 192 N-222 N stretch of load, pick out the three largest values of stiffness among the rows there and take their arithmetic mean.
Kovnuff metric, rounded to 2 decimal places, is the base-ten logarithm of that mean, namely 2.34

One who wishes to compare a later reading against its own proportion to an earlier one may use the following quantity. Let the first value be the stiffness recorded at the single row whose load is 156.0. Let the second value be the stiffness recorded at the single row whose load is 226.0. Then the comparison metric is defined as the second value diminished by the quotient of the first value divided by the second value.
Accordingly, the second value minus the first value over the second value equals 209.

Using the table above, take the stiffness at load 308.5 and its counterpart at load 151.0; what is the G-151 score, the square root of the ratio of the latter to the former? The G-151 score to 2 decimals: 0.97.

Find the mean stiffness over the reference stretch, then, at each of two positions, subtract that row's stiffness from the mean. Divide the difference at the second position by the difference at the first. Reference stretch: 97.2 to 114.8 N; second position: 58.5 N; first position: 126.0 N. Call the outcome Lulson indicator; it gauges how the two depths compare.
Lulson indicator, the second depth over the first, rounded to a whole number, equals 6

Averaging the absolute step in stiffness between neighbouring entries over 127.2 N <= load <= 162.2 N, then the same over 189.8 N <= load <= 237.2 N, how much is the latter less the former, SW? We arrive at 2.0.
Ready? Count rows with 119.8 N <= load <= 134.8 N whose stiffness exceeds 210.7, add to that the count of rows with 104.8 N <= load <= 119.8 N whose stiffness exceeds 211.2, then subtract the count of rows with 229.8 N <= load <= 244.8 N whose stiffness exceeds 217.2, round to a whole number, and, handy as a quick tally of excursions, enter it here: 11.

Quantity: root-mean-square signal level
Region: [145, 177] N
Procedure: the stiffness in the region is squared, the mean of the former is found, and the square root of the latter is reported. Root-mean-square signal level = 207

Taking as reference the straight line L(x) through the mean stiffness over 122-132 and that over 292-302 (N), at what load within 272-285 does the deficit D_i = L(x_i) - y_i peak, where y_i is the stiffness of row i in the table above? 273.5 N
